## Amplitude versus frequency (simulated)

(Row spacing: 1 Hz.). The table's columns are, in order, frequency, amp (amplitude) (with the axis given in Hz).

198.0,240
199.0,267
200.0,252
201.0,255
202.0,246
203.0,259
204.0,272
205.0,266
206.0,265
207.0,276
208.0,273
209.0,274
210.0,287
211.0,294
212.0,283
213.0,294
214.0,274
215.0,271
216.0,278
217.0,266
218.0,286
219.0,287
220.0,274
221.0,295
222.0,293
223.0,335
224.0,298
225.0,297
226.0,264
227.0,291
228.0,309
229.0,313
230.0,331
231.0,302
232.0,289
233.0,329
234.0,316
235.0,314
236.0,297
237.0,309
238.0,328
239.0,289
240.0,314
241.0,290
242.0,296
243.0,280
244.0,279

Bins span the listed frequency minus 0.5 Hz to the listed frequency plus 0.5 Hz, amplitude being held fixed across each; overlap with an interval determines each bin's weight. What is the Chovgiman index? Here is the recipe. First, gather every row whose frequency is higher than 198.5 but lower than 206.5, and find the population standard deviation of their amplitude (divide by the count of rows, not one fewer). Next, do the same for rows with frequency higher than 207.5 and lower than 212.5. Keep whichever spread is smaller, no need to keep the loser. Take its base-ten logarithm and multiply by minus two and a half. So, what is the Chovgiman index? -2.25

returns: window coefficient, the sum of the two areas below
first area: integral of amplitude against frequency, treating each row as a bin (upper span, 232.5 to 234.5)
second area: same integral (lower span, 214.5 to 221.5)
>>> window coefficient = 2602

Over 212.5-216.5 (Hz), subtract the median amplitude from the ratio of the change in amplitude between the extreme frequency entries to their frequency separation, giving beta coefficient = -281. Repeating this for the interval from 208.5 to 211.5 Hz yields -277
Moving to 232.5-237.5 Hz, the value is -319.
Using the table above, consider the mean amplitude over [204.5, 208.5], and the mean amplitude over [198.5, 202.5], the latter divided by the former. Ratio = 0.94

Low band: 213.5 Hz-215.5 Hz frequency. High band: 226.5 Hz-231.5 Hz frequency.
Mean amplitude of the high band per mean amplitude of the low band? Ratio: 1.13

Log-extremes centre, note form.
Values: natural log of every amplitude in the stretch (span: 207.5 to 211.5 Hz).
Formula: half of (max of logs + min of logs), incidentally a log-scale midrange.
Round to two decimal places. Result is 5.65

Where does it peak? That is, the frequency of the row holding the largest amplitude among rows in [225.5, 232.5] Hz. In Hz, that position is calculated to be 230.0 Hz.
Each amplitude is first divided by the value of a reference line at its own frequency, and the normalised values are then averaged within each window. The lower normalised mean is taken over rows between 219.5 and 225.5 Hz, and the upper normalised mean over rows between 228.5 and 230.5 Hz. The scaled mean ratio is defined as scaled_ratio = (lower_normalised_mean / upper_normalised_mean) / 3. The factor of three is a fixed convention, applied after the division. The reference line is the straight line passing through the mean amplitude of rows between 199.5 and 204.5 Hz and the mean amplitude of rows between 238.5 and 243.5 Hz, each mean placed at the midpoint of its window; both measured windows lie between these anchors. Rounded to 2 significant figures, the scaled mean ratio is 0.32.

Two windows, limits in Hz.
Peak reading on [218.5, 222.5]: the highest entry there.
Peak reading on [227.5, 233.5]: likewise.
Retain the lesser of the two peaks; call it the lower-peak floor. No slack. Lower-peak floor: 295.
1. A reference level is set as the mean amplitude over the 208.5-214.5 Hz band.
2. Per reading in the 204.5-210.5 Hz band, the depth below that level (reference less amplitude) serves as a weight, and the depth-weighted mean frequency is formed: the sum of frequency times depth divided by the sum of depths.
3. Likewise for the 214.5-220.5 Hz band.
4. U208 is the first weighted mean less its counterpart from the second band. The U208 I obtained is -10.3 Hz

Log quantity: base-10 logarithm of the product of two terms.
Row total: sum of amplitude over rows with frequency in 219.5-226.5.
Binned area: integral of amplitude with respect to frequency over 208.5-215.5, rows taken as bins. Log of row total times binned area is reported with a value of 6.61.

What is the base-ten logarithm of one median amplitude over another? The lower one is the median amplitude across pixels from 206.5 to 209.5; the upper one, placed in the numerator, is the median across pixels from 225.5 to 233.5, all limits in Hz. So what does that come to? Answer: 0.047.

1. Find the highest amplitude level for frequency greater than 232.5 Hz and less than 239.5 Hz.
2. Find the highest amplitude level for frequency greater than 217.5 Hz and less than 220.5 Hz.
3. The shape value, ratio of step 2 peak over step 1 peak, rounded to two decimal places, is 0.87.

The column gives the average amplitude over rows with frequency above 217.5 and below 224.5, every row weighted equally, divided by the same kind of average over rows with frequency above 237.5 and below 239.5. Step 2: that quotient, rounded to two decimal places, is 0.96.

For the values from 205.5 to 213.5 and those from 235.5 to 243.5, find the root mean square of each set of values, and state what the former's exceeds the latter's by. -20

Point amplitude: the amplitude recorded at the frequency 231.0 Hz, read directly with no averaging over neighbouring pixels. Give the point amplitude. 302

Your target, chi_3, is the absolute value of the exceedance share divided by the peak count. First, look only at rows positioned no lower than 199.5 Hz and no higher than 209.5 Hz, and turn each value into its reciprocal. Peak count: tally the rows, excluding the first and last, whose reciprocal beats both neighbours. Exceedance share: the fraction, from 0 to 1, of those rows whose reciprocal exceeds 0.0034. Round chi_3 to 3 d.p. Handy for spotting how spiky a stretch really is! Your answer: 0.333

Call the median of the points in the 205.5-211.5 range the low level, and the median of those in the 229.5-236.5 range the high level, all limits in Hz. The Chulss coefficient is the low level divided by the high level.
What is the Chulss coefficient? 0.88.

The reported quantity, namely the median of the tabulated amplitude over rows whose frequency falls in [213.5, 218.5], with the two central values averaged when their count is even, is 274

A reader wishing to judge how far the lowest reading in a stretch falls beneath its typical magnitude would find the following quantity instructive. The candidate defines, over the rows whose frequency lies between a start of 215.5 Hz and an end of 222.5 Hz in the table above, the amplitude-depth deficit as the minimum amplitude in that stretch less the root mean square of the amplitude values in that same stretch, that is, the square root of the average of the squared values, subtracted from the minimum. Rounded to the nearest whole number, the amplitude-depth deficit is -17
